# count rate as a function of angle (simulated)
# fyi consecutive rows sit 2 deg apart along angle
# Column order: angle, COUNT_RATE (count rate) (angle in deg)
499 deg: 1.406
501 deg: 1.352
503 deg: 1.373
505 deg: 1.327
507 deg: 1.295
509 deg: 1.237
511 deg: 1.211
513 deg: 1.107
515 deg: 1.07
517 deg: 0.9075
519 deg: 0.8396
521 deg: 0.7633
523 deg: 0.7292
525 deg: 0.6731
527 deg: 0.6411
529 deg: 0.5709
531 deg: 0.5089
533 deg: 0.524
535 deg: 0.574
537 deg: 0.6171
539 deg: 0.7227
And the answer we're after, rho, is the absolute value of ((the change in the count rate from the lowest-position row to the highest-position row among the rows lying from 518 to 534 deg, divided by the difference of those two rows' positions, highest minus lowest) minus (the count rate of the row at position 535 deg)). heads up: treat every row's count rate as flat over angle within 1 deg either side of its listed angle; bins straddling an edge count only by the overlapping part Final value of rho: 0.60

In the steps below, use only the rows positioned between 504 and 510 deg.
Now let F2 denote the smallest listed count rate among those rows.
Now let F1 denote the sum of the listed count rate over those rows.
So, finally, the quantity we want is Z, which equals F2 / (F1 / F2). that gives 0.397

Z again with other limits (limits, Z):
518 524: 0.228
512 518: 0.267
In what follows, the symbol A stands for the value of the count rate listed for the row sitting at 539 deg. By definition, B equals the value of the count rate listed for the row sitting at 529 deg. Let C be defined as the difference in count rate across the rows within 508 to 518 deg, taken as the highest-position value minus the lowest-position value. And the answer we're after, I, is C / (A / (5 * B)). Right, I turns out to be -1.3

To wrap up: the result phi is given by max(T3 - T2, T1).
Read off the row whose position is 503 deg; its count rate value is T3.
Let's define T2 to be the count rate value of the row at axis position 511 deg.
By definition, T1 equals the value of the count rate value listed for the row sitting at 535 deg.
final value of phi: 0.6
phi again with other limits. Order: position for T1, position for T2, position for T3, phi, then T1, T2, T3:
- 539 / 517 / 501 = 0.7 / 0.7227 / 0.9075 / 1.352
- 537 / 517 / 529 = 0.6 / 0.6171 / 0.9075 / 0.5709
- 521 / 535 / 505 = 0.8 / 0.7633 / 0.574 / 1.327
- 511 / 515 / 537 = 1.2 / 1.211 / 1.07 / 0.6171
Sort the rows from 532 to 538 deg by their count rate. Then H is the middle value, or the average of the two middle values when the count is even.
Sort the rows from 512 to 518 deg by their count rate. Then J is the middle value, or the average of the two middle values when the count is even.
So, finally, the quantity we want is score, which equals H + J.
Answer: 1.6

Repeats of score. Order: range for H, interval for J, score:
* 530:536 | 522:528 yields 1.2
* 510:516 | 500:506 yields 2.5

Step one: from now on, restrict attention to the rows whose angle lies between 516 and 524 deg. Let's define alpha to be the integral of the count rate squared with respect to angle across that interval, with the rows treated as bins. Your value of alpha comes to 5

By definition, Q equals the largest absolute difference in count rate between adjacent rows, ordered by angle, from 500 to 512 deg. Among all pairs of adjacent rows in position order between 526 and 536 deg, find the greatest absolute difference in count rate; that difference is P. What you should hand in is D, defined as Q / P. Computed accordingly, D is 0.8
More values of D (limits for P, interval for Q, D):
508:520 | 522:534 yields 0.4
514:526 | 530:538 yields 0.3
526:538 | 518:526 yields 1.1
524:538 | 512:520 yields 2.3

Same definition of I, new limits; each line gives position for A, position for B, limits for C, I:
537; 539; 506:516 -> -1.3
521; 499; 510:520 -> -3.4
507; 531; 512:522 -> -0.7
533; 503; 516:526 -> -3.1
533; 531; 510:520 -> -1.8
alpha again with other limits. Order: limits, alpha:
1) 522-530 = 3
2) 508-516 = 11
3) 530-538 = 2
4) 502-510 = 14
